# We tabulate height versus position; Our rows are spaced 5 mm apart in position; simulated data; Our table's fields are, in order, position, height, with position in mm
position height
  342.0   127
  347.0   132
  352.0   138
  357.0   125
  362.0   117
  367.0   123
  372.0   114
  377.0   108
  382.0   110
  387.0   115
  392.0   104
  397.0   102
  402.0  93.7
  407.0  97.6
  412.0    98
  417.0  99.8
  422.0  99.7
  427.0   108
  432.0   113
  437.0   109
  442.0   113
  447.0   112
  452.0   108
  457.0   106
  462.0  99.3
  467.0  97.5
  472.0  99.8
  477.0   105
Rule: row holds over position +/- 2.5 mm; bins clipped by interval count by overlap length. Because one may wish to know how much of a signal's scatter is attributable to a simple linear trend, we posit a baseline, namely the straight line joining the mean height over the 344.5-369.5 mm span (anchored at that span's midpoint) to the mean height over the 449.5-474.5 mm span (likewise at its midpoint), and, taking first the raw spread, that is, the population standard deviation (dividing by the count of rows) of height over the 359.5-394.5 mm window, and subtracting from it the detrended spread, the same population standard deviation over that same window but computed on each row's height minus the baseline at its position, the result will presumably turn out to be 1.4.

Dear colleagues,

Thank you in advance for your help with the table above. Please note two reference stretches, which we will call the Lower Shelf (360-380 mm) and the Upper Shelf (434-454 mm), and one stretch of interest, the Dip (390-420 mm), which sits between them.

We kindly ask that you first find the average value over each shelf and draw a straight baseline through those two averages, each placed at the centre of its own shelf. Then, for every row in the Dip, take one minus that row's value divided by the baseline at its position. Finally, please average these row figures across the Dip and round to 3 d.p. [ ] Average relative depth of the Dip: 0.124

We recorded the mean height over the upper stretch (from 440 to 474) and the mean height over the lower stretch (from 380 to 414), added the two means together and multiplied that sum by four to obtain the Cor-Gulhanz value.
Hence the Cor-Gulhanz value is 832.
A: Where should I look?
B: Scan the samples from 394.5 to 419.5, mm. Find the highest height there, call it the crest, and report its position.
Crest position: 397.0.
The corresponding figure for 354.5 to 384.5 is 357.0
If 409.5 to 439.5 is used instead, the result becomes 432.0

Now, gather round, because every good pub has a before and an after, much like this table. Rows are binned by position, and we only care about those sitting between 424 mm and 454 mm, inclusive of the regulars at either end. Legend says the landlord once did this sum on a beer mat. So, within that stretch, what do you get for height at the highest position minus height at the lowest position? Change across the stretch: 0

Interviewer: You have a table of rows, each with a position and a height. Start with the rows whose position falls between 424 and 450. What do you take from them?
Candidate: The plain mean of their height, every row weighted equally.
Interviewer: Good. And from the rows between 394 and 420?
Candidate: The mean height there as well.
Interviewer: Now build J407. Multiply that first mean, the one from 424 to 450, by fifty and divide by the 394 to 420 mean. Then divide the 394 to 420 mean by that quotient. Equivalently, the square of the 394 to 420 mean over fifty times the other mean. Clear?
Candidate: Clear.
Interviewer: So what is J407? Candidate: 1.7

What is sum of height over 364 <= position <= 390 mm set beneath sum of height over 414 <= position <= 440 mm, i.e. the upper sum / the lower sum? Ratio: 0.93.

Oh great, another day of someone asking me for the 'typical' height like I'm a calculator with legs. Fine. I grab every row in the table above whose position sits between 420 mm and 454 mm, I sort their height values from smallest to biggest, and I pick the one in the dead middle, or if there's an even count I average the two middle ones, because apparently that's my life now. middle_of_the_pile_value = 109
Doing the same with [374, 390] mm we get 110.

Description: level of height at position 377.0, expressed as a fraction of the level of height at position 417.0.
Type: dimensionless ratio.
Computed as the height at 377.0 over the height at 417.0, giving 1.08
